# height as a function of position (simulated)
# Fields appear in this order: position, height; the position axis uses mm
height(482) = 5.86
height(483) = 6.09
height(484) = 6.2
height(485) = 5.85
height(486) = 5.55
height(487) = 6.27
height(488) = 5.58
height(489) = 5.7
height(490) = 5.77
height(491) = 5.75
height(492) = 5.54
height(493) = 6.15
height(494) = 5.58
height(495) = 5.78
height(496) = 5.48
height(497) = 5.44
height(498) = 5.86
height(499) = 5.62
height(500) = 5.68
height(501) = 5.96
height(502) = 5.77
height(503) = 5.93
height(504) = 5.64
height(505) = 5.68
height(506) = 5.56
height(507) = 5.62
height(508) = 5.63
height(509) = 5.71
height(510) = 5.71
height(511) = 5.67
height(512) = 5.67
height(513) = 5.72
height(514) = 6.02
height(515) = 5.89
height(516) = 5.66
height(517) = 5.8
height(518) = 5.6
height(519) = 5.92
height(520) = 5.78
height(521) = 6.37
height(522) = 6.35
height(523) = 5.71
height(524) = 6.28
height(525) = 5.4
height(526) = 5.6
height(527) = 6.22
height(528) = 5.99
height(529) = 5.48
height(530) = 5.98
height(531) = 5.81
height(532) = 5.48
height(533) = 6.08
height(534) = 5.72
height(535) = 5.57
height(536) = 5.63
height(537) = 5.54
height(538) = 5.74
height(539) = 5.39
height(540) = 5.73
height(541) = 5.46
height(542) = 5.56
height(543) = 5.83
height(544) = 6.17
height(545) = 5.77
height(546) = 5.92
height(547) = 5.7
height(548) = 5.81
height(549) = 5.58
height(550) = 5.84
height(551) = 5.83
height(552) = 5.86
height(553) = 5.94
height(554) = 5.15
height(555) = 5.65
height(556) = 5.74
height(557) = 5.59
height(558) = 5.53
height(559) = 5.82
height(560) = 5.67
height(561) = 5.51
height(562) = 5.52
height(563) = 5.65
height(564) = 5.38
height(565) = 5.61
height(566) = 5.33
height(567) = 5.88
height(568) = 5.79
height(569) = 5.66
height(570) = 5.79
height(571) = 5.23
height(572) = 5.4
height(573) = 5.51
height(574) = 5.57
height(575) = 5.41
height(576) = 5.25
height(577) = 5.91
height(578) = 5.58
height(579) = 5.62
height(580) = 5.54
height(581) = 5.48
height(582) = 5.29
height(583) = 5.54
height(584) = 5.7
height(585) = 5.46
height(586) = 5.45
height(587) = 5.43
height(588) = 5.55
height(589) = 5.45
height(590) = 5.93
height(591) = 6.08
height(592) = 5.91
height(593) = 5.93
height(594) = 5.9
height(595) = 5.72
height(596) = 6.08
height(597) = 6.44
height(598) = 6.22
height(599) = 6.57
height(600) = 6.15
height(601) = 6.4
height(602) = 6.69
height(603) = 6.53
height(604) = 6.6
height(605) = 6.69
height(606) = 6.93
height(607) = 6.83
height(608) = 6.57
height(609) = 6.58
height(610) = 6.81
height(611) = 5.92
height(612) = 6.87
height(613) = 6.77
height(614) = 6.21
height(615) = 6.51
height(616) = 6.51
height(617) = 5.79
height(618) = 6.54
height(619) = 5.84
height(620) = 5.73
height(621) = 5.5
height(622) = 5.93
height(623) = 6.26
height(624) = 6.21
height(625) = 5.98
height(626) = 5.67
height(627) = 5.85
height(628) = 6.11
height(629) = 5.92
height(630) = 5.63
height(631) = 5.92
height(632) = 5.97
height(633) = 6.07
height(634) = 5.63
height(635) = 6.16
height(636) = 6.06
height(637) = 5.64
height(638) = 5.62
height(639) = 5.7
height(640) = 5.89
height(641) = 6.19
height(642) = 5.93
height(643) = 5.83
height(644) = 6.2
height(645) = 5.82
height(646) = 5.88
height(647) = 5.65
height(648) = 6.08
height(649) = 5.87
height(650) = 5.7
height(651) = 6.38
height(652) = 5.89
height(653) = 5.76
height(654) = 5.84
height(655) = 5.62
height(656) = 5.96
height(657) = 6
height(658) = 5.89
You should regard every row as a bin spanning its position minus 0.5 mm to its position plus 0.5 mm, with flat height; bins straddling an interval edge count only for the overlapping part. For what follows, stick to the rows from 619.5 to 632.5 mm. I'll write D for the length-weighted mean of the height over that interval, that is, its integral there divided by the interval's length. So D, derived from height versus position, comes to 5.90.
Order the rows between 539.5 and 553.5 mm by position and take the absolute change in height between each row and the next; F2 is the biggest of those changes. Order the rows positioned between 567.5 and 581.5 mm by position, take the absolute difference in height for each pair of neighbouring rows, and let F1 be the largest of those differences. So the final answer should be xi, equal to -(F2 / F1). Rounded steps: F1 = 0.66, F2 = 0.40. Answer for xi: -0.6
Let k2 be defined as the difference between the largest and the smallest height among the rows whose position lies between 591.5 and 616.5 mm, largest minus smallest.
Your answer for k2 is 1.2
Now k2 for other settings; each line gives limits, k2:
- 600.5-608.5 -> 0.5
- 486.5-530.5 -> 1.0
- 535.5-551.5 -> 0.8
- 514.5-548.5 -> 1.0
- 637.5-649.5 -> 0.6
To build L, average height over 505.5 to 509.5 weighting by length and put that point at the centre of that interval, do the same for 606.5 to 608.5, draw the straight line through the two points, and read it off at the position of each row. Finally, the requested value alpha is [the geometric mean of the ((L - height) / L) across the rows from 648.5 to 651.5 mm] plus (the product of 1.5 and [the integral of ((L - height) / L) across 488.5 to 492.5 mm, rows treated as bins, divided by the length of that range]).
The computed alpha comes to 0.09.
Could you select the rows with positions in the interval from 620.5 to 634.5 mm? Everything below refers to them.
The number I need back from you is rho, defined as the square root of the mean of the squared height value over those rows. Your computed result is 5.91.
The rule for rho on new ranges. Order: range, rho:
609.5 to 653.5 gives 6.02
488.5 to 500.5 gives 5.70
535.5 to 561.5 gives 5.69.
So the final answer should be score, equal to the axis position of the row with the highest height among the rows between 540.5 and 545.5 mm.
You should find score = 544 mm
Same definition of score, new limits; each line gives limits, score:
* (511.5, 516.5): 514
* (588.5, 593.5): 591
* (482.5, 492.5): 487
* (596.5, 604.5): 602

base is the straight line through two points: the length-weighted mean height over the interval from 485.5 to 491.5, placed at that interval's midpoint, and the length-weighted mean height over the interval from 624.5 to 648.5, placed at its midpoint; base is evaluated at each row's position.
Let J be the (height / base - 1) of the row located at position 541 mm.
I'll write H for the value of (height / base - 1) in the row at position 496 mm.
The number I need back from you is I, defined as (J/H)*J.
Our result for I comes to -0.07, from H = -0.051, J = -0.06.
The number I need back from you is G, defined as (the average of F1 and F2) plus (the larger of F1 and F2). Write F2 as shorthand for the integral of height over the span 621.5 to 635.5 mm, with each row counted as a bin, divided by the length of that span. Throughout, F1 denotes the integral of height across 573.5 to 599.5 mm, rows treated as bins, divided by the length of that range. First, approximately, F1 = 5.73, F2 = 6.0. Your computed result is 11.8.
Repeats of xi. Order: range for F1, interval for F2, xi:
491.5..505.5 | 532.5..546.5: -0.7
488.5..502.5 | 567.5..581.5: -1.1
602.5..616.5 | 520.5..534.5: -0.9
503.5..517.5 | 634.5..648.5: -1.4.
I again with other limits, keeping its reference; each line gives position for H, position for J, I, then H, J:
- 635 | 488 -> 0.02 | 0.046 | -0.03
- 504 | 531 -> 0.00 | -0.025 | 0.00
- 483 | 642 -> 0.00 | 0.056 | 0.01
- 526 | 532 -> -0.09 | -0.035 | -0.06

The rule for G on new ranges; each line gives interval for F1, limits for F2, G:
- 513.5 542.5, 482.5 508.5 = 11.6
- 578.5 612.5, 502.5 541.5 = 12.0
